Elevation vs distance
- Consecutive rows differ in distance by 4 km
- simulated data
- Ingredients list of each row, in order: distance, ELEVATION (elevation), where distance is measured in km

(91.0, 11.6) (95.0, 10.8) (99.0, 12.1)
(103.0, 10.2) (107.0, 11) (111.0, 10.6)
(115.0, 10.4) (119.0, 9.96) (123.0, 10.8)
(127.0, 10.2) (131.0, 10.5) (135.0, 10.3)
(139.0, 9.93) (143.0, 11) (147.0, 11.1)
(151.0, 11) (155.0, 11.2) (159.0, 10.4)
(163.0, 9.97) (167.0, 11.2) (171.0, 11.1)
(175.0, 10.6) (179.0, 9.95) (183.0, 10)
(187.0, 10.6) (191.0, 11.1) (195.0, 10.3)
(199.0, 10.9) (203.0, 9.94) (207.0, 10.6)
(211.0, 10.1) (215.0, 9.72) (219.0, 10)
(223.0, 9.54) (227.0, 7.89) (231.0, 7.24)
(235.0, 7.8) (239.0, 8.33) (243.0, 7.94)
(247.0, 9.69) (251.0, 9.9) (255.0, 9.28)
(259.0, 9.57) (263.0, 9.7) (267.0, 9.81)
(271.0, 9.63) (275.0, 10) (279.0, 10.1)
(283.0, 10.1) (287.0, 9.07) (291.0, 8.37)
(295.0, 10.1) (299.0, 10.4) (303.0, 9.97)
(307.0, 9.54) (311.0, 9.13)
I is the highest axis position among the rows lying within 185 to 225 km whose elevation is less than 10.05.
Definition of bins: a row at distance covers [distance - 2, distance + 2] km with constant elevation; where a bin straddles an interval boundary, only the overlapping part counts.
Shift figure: 223.0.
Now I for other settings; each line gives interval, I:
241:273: 271.0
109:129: 119.0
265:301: 291.0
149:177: 163.0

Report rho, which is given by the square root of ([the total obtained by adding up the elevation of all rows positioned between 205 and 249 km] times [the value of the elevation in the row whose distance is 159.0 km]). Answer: 32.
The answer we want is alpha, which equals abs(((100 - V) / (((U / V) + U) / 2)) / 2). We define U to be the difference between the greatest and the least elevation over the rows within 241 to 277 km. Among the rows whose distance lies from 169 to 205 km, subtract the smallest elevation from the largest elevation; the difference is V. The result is 26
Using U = 2.1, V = 1.16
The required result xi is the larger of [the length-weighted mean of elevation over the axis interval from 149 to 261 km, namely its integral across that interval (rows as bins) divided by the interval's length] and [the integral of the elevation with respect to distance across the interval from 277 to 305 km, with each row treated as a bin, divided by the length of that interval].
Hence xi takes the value 9.9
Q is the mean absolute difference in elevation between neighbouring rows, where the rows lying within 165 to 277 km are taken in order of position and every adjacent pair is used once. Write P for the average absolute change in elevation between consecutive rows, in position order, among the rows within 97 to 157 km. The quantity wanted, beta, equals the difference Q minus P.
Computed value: 0.00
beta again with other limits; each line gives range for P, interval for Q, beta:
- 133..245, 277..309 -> 0.10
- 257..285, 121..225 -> 0.35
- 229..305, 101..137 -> -0.05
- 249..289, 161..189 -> 0.21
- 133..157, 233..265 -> 0.19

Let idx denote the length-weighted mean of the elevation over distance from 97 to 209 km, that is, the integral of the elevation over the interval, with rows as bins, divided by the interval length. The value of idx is 10.6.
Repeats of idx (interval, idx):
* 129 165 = 10.6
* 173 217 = 10.3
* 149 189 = 10.6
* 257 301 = 9.7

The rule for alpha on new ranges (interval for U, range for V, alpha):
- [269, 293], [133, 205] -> 32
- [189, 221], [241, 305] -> 50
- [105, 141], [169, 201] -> 49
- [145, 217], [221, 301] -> 50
